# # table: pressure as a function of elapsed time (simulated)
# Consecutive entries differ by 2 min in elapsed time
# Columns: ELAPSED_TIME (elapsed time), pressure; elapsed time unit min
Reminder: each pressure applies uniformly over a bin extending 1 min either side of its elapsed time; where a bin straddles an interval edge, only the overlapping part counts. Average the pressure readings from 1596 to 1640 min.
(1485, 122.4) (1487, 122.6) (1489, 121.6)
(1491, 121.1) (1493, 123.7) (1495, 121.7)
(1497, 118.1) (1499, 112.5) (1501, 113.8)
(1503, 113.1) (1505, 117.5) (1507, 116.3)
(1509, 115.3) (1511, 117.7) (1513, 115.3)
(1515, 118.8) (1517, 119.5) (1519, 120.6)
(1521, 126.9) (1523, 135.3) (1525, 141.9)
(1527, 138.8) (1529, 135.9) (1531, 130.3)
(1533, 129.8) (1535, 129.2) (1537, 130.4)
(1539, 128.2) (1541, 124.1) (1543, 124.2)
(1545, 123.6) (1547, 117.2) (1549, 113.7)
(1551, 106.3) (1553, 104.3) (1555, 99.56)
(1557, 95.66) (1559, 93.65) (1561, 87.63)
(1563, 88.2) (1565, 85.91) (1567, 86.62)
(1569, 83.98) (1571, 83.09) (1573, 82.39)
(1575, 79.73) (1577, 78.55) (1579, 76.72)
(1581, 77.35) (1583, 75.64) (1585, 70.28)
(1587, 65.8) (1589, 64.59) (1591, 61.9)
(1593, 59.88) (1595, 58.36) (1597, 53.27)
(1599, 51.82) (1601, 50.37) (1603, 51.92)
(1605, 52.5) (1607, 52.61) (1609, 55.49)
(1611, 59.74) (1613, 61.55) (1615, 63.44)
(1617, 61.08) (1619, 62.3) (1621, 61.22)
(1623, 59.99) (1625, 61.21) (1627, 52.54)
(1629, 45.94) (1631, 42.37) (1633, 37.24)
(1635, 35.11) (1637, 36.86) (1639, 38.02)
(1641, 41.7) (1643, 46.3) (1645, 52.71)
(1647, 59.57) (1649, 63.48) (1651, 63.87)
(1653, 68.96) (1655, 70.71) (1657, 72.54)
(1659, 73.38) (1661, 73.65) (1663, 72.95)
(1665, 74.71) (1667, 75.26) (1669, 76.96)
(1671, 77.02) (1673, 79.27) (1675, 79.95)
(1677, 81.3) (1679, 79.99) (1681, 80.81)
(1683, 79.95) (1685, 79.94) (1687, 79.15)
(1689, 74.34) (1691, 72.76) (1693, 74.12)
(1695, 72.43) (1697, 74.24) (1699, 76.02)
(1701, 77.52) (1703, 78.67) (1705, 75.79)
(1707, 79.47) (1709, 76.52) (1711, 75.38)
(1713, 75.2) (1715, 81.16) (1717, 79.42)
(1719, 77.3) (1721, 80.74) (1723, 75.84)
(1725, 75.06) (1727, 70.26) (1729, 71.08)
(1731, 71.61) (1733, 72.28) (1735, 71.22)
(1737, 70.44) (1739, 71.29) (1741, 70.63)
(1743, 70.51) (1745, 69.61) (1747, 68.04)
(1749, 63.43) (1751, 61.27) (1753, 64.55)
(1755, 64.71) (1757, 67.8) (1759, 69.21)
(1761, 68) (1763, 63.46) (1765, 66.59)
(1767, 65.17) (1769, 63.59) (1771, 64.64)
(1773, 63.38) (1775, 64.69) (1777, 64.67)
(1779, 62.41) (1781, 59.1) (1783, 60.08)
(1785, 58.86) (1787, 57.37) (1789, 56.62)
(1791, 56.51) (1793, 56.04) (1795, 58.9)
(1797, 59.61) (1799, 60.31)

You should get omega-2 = 52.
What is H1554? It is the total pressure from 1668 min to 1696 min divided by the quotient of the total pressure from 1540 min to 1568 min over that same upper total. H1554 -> 816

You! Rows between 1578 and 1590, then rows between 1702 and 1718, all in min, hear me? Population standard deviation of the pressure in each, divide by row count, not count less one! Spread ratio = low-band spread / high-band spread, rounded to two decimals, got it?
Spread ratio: 2.45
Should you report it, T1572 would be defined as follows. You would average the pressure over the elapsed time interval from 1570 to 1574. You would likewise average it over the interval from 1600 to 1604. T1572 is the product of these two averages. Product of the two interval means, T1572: 4232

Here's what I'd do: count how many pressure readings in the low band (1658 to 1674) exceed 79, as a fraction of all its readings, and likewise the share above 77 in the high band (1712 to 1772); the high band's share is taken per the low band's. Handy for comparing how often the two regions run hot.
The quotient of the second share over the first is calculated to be 1.1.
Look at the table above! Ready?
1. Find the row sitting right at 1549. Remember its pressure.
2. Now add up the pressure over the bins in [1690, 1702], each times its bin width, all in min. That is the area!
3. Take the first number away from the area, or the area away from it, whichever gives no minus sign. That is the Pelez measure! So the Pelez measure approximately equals 780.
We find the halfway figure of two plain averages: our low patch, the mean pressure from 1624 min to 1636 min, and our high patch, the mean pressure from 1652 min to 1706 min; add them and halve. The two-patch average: 61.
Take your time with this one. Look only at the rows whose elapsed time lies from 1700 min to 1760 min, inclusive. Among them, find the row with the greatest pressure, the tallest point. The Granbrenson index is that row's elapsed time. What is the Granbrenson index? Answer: 1715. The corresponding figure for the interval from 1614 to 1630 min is 1615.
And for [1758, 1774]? 1759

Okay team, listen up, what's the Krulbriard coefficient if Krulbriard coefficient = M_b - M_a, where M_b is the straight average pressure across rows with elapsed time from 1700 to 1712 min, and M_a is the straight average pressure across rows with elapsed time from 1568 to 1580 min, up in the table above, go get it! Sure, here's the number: -4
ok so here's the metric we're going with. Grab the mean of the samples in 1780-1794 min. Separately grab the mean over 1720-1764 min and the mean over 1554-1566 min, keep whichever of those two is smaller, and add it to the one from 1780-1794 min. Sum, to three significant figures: 127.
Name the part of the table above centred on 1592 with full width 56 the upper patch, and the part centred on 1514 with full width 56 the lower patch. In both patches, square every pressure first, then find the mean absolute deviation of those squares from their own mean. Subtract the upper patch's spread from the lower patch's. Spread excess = 195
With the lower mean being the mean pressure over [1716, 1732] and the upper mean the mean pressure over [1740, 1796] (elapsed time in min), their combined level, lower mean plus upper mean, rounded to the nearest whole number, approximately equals 139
